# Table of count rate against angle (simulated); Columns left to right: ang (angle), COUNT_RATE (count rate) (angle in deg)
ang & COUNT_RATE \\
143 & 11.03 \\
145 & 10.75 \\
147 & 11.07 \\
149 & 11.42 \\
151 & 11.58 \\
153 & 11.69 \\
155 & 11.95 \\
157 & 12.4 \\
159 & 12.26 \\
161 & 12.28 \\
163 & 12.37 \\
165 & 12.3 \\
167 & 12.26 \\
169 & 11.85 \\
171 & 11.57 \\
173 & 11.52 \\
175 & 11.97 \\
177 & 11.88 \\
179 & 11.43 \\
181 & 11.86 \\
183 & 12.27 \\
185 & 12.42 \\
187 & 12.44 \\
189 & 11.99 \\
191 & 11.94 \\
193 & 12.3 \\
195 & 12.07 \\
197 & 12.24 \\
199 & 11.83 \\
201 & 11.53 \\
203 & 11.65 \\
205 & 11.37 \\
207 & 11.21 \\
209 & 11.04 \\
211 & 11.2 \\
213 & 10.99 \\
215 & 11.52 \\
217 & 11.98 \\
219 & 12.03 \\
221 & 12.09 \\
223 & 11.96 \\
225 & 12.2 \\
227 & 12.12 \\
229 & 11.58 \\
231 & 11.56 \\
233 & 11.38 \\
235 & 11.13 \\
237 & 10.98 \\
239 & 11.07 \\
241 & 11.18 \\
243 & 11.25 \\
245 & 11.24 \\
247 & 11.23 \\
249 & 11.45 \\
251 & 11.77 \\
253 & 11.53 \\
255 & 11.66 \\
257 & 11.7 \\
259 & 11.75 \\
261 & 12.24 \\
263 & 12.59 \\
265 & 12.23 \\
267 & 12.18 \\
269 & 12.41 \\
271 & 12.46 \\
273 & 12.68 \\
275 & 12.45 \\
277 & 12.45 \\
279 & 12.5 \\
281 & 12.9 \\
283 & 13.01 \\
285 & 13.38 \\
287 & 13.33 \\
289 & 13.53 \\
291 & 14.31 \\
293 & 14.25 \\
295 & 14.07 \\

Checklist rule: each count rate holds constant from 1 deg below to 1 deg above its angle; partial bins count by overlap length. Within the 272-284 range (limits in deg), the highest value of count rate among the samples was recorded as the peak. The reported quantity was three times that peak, 39.0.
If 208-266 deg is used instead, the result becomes 37.8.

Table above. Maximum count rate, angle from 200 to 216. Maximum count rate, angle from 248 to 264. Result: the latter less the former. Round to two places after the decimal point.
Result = 0.94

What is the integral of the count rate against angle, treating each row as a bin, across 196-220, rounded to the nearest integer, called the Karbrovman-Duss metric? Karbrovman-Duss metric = 277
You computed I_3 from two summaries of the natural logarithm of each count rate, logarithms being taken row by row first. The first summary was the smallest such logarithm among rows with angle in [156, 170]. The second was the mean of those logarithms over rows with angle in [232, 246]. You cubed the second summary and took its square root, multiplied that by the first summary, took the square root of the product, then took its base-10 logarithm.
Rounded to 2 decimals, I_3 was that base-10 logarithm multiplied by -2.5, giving -1.21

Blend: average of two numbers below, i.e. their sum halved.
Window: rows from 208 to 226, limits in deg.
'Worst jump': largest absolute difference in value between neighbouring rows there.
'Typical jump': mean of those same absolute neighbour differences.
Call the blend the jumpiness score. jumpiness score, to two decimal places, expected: 0.38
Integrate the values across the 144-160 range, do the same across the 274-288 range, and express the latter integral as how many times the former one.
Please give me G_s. 0.97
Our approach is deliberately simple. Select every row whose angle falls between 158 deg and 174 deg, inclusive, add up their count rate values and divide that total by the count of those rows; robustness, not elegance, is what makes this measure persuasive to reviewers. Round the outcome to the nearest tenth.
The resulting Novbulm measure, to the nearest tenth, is 12.1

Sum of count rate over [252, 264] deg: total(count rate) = 71.5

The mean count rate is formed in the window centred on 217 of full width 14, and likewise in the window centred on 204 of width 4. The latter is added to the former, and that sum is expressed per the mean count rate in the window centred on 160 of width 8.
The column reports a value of 1.88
